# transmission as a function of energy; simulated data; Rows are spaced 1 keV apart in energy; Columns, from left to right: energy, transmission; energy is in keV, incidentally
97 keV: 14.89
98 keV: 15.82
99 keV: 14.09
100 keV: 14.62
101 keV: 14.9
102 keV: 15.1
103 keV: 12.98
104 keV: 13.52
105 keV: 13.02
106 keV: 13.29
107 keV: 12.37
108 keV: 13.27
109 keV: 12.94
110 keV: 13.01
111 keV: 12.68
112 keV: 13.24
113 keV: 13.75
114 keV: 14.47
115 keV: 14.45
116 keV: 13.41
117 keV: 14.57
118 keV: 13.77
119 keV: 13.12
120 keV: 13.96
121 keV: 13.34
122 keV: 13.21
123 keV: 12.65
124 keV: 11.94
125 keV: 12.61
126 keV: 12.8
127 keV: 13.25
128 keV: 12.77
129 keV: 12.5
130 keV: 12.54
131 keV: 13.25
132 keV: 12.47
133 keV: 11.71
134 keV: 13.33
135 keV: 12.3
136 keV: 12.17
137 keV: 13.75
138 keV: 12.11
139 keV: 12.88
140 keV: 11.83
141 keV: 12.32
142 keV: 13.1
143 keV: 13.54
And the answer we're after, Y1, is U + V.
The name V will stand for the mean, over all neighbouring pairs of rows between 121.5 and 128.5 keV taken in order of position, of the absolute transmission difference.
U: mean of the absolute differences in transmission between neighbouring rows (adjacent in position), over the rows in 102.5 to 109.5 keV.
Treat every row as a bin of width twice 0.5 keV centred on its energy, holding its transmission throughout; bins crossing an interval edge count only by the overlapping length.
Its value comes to 1.09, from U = 0.58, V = 0.51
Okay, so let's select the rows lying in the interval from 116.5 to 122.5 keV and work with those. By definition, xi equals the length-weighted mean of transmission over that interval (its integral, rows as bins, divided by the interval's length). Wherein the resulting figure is 13.7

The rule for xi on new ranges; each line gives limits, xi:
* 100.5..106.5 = 13.8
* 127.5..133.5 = 12.5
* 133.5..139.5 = 12.8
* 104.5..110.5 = 13.0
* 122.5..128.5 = 12.7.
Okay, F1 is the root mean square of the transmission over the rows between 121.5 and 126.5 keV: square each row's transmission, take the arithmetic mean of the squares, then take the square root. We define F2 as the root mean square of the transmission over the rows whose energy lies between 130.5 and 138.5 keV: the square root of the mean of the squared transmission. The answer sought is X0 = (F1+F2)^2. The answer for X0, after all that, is 640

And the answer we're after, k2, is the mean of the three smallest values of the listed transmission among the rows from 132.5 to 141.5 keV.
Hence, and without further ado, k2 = 11.9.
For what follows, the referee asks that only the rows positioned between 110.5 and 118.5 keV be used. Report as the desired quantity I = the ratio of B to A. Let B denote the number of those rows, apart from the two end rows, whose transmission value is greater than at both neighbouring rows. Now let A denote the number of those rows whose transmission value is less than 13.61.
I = 0.67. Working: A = 3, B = 2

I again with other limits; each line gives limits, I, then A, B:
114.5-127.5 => 0.22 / 9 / 2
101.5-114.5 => 0.40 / 10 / 4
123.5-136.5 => 0.23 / 13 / 3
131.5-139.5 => 0.29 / 7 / 2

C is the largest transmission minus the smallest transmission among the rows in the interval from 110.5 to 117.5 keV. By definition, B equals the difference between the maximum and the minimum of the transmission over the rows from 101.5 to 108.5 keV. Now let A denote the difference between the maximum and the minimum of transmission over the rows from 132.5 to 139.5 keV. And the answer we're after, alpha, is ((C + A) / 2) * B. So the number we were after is 5.4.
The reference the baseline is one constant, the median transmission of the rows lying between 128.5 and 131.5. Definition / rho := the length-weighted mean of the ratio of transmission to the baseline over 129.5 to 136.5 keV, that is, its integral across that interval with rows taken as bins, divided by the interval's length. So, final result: 1.00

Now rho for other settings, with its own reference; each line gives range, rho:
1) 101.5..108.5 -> 1.07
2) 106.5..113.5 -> 1.04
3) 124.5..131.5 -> 1.02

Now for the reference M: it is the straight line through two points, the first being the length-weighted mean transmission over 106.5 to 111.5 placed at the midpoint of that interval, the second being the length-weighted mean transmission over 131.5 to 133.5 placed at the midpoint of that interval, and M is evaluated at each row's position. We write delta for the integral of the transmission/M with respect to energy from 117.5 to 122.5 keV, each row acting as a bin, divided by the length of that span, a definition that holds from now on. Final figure 1.08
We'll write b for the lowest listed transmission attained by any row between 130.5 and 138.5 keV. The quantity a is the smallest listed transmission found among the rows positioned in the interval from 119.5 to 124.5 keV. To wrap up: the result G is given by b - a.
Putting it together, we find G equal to -0.2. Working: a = 11.94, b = 11.71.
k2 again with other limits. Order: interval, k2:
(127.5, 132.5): 12.5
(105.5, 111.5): 12.7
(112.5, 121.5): 13.3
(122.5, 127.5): 12.4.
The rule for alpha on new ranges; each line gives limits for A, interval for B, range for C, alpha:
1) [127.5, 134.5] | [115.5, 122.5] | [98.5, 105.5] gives 2.7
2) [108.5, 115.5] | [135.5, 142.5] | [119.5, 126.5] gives 3.7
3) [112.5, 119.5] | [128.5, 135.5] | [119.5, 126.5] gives 2.8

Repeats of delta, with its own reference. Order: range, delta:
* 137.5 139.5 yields 1.05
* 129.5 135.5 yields 1.04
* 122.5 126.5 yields 1.01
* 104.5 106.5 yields 1.01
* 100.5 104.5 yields 1.08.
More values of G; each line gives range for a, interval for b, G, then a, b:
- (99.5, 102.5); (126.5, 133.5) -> -2.9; 14.62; 11.71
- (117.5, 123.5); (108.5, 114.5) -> 0.0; 12.65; 12.68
